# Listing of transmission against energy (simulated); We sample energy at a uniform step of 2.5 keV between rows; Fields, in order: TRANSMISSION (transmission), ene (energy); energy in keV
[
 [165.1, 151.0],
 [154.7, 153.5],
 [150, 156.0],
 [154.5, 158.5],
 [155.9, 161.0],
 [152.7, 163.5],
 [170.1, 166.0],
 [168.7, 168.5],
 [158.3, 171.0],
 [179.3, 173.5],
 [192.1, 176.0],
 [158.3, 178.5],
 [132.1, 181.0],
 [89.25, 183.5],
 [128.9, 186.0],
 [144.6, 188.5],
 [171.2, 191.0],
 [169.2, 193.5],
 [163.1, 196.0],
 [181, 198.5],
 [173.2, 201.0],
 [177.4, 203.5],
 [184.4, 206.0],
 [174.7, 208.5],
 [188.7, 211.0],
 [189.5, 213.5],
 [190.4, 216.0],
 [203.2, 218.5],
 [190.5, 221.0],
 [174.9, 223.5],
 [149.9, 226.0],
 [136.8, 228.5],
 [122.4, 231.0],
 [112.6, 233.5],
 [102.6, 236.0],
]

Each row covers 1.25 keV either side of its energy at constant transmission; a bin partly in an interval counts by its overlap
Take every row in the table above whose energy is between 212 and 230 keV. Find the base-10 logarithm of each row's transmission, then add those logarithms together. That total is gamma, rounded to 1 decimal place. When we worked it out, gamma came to 15.7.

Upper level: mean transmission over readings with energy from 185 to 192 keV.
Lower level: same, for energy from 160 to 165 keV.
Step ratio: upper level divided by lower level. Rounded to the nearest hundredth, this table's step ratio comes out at 0.96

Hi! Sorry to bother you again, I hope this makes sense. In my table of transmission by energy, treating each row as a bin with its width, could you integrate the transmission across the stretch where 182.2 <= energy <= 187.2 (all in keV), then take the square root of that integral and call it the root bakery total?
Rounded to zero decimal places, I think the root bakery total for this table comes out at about 23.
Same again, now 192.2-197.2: 29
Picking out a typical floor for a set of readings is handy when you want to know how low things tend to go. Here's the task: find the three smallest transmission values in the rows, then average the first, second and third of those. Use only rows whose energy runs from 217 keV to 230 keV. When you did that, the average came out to 154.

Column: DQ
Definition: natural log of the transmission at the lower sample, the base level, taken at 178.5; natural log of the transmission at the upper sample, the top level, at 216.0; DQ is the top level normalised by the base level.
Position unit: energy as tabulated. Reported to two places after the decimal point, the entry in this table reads 1.04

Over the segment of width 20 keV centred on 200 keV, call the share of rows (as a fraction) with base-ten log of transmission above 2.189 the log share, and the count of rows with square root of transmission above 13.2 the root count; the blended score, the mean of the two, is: 2.5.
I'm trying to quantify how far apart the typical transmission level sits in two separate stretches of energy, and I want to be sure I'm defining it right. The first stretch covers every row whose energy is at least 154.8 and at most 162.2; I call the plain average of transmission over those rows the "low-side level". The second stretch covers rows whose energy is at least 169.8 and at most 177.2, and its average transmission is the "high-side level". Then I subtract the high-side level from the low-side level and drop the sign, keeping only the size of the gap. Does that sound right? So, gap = 23.1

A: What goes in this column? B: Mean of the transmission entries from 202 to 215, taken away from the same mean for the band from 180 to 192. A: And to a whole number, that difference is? -50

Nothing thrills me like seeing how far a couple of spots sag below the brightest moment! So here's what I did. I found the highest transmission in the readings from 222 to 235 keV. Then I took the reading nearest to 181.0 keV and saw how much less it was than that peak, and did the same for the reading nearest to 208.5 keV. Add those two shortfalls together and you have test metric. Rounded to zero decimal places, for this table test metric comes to 43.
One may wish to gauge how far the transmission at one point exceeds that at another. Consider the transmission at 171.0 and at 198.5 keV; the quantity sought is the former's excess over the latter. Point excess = -23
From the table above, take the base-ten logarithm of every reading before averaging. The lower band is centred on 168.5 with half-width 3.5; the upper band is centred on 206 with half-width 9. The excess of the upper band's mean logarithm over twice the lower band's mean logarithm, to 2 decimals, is -2.18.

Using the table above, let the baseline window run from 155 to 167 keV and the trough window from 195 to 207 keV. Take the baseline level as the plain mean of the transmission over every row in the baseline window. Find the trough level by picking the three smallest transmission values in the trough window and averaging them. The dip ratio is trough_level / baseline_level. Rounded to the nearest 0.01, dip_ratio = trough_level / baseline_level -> 1.09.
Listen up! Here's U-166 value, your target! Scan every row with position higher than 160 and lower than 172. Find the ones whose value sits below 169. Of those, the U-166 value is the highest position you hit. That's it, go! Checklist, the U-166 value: 171.0 keV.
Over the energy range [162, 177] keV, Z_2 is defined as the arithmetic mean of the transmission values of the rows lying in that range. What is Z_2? 170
